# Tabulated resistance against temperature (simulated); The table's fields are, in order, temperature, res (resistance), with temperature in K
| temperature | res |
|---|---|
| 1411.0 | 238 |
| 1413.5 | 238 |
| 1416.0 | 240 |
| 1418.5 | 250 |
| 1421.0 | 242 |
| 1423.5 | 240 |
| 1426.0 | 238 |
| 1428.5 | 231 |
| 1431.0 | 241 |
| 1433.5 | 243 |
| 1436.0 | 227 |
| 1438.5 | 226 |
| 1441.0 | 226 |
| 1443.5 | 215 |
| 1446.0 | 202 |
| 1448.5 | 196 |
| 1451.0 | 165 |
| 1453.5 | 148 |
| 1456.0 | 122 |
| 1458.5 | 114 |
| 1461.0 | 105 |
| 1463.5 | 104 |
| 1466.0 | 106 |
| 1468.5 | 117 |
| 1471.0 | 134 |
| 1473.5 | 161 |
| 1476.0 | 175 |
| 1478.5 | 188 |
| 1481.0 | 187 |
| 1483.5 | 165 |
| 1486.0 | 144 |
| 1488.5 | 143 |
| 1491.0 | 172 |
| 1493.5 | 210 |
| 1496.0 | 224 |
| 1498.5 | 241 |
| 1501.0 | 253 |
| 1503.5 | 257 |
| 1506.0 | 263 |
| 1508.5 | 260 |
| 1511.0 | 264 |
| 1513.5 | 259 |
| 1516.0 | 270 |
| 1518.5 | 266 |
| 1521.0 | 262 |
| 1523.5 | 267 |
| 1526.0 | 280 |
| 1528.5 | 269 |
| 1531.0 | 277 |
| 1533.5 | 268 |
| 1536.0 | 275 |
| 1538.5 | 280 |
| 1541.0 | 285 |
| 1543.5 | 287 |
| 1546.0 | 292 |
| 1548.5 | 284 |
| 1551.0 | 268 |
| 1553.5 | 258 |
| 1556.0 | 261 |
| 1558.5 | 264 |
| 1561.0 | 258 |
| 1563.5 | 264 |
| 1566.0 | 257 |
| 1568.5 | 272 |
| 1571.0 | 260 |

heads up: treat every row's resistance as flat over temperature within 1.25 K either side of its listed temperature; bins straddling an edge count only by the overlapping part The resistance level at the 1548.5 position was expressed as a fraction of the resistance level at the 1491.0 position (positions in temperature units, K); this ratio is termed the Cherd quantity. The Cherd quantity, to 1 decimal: 1.7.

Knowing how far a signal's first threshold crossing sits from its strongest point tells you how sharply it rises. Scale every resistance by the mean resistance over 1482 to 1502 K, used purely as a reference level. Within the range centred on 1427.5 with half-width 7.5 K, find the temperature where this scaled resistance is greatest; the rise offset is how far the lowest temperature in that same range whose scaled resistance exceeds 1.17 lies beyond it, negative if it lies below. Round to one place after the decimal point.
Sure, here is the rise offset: -12.5 K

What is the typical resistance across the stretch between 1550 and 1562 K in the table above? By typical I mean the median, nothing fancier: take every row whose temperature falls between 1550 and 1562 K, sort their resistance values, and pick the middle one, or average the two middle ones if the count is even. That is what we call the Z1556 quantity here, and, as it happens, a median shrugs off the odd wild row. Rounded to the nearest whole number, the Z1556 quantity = 261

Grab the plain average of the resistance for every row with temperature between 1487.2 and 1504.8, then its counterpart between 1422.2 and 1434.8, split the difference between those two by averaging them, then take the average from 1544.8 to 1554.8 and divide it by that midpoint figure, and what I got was 1.22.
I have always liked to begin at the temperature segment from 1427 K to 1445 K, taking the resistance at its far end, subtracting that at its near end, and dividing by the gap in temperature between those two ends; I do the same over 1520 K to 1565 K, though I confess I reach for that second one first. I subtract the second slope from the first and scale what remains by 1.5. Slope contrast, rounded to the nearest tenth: -1.7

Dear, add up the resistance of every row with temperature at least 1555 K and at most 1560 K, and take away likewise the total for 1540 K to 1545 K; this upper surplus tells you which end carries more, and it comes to -47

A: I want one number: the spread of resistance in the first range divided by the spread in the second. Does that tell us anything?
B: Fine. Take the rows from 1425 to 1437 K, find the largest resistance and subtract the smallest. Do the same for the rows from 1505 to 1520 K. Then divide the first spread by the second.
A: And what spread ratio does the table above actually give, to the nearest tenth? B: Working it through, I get 1.5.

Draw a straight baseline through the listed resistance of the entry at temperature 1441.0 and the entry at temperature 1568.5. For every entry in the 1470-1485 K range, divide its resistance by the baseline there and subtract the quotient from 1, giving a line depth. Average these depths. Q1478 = 0.30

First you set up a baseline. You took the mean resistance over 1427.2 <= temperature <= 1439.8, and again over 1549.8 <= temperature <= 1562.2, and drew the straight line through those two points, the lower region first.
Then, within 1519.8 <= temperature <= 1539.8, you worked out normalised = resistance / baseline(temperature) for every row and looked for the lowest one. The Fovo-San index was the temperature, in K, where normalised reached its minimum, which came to 1521.0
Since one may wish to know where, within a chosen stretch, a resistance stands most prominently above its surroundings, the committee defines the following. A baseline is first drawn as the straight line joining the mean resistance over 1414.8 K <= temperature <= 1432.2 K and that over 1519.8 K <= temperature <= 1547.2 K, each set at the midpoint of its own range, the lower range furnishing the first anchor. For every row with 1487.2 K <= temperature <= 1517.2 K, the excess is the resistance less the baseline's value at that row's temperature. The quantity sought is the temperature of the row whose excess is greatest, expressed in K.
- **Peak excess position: 1516.0 K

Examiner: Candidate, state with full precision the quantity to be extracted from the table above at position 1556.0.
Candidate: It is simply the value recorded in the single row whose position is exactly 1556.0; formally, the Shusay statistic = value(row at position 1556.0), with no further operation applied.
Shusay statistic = 261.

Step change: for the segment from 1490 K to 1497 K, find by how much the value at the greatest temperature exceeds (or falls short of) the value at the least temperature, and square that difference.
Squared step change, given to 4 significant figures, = 2704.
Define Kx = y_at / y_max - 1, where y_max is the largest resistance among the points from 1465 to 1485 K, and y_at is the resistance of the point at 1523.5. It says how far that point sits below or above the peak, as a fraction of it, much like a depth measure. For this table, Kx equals 0.42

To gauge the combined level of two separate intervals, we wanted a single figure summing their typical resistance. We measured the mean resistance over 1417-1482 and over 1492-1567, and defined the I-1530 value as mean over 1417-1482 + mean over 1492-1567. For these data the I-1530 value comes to 449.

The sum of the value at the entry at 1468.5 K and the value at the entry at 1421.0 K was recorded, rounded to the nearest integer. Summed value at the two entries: 359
